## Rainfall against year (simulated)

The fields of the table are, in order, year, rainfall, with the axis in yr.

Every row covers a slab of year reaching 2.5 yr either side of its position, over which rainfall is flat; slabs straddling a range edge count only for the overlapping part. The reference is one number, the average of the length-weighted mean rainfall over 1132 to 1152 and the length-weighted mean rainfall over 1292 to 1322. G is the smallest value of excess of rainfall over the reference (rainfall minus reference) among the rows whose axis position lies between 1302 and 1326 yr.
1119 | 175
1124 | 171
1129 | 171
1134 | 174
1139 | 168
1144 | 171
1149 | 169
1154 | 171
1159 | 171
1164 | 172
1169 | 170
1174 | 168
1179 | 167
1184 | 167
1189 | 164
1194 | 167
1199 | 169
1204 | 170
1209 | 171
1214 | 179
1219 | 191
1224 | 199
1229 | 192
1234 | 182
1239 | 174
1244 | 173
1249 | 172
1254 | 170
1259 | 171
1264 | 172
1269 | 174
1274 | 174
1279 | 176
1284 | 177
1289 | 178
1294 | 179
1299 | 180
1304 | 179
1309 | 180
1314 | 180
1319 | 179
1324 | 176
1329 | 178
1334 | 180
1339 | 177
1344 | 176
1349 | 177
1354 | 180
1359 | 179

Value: 1.1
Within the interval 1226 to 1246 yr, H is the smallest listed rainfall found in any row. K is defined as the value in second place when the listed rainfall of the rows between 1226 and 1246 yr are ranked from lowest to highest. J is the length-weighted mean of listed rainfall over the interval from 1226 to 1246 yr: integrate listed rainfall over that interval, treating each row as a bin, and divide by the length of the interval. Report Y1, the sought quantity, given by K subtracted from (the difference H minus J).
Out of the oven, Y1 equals -182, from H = 173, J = 181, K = 174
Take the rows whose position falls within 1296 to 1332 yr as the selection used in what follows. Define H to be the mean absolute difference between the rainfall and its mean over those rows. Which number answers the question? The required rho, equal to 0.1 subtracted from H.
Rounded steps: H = 1.1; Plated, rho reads 1.0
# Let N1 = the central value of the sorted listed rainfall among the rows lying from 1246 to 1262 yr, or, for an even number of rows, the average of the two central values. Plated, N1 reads 171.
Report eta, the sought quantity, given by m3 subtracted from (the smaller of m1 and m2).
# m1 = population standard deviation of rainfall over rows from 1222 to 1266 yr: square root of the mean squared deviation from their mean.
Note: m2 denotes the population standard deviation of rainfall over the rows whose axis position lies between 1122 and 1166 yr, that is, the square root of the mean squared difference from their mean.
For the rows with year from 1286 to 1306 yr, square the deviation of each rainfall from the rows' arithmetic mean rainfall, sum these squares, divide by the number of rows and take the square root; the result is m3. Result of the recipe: 0.9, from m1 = 10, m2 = 1.6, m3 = 0.7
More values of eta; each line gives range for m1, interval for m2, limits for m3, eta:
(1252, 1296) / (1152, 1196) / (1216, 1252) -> -7.6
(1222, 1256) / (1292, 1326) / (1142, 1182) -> -0.3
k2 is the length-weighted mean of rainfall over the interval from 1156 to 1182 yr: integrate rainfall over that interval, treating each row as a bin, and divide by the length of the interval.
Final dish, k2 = 170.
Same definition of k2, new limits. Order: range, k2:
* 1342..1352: 177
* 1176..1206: 167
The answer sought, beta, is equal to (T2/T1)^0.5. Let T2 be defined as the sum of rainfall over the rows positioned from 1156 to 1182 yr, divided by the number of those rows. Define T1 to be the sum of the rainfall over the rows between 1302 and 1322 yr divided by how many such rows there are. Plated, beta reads 0.97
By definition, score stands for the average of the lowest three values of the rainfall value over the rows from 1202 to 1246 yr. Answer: 171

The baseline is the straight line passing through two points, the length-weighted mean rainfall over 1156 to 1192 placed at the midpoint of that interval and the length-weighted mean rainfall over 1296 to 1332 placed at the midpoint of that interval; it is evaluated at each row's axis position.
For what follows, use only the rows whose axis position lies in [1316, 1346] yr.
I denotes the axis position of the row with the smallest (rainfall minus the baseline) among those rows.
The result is 1344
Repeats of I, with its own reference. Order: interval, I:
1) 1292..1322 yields 1319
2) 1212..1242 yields 1239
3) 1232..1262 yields 1254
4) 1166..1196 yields 1189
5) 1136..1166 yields 1139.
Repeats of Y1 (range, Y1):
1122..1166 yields -172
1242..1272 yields -173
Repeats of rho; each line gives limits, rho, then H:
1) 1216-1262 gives 9.3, 9.4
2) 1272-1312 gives 1.6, 1.7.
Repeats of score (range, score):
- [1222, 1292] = 171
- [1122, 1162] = 169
